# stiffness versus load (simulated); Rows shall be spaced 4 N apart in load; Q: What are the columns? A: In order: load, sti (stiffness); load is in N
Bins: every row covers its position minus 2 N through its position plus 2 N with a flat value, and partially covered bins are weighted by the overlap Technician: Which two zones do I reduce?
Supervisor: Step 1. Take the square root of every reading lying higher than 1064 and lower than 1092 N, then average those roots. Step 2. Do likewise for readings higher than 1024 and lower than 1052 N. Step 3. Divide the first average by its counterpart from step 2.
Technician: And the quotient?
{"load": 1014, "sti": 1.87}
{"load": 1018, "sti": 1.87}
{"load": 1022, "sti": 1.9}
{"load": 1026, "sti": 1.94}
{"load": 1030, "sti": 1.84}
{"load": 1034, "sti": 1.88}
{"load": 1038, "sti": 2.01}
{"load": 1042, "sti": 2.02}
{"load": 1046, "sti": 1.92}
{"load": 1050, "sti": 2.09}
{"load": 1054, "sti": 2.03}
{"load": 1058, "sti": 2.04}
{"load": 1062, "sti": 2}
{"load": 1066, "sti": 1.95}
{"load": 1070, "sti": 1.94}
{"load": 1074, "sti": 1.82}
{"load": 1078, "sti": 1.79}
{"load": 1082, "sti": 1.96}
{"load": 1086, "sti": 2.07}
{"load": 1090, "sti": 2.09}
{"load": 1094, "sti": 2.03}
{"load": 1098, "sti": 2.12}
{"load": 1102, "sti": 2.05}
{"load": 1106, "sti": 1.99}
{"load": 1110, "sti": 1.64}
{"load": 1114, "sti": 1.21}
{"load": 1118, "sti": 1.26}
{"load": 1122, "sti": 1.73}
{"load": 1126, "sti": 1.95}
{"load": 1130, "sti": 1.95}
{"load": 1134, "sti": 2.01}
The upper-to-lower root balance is 1.00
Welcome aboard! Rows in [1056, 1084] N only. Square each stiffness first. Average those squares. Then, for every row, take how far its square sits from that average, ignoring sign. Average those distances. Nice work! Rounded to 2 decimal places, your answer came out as 0.27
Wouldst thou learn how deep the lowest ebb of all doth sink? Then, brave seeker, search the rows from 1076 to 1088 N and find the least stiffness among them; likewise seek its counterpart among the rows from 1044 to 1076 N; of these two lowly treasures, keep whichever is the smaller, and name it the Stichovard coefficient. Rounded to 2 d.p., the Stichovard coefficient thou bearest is 1.79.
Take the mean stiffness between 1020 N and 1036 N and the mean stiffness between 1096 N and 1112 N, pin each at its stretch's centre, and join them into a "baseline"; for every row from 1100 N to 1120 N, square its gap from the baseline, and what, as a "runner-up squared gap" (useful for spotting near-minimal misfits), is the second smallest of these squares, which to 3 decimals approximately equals 0.010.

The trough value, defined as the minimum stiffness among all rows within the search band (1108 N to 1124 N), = 1.21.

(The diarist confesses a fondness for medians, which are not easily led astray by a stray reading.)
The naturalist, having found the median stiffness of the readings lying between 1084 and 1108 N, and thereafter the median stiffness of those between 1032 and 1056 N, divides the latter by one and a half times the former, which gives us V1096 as 0.652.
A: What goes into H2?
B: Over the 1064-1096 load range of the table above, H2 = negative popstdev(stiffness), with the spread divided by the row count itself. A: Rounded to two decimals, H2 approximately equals -0.10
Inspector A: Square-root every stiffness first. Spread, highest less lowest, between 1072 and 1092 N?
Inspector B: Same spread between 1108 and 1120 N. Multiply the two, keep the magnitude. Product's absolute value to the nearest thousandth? 0.019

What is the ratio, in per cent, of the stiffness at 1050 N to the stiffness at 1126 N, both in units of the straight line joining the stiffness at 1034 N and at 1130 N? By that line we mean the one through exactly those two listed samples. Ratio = 110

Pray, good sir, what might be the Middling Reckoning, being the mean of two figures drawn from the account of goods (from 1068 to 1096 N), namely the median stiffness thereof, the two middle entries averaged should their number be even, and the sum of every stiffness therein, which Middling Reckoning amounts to 7.83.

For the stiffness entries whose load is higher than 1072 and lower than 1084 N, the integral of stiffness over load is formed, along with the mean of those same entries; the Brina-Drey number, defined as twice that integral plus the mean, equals 46.4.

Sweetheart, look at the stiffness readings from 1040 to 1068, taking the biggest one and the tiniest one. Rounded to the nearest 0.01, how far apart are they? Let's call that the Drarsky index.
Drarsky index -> 0.17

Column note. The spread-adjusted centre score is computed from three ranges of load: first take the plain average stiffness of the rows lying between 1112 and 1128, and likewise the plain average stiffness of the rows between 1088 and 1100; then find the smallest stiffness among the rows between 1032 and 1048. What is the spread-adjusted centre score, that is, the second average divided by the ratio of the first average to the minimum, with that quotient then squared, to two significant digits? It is 6.5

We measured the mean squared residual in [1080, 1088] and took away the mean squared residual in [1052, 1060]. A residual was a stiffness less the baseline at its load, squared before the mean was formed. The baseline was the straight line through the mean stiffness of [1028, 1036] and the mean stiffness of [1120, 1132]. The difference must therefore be 0.00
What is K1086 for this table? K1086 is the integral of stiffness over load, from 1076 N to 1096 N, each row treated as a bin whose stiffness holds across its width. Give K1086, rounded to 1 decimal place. 39.8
